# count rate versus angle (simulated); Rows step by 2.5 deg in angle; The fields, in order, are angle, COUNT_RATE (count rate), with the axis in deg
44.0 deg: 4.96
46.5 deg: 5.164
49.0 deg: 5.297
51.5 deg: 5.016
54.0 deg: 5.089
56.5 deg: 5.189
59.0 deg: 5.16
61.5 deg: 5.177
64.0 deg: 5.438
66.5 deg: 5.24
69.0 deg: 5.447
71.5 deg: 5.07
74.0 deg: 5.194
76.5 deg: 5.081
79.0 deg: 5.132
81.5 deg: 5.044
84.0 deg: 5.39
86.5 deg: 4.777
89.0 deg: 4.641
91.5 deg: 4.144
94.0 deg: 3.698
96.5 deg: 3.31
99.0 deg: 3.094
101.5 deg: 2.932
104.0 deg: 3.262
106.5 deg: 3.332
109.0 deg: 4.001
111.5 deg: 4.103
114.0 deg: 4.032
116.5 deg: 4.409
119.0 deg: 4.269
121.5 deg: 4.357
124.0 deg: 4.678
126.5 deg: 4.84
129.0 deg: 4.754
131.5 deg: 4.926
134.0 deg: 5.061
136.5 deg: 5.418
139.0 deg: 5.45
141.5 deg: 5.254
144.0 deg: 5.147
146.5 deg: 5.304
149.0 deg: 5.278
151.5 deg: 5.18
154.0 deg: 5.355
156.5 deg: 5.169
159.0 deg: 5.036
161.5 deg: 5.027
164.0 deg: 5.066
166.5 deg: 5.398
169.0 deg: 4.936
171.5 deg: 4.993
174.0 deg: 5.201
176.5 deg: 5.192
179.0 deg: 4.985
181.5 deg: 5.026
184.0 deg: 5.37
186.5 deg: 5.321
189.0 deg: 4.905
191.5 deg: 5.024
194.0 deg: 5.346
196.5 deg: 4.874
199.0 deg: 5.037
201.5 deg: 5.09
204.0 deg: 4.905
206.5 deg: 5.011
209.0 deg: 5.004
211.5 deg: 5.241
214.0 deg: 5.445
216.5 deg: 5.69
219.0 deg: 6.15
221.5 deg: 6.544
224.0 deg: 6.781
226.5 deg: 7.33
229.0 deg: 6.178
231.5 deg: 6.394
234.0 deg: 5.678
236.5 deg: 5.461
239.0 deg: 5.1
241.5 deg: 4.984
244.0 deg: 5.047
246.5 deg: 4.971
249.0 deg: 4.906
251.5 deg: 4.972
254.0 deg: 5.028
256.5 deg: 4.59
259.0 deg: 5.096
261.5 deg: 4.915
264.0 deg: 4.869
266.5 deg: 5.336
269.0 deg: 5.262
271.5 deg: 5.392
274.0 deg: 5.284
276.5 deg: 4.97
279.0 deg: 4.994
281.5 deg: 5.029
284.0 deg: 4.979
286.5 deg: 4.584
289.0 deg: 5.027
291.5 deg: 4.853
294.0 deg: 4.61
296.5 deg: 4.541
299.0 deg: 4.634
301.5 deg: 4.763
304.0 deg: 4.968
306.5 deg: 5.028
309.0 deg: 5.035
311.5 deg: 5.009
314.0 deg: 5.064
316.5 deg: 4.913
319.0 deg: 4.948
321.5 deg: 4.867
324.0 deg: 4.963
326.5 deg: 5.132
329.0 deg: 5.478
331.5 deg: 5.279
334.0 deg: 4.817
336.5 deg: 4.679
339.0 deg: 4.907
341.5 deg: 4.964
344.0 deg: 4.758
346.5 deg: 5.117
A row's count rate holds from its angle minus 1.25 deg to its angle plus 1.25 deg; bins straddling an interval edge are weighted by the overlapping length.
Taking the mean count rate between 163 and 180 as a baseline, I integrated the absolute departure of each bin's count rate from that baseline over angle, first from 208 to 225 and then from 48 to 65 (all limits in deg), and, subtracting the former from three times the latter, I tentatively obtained -7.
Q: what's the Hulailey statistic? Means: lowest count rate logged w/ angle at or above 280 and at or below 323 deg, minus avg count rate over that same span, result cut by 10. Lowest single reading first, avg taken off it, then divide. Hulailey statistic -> -0.033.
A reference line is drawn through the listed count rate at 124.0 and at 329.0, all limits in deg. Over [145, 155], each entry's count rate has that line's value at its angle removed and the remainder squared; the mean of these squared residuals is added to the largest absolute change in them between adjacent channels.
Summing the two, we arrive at 0.41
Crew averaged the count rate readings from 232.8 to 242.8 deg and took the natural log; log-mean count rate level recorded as 1.67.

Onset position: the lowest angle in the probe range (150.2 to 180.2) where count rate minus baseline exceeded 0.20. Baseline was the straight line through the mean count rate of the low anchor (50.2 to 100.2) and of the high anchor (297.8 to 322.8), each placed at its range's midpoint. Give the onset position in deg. 151.5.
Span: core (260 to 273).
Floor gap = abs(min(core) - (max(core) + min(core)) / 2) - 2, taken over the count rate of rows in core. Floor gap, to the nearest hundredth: -1.74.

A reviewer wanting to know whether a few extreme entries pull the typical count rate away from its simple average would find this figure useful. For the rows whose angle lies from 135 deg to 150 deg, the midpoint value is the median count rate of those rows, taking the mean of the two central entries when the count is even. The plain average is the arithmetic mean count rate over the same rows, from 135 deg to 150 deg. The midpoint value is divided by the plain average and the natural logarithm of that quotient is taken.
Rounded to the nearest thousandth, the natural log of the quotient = -0.003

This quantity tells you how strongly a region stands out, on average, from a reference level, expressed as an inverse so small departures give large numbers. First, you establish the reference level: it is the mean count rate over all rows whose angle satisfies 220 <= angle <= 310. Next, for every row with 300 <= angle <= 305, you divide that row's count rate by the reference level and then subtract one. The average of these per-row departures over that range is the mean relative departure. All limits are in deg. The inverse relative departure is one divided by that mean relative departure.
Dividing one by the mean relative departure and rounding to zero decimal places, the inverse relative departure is -14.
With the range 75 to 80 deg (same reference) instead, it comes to -44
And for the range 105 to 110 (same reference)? -3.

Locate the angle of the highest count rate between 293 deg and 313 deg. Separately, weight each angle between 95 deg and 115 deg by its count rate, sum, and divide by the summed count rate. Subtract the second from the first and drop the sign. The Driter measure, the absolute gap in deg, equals 203.2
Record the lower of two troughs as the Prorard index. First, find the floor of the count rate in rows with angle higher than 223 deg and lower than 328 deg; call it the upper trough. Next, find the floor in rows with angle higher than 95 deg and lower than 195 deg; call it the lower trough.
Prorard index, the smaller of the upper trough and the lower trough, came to 2.9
